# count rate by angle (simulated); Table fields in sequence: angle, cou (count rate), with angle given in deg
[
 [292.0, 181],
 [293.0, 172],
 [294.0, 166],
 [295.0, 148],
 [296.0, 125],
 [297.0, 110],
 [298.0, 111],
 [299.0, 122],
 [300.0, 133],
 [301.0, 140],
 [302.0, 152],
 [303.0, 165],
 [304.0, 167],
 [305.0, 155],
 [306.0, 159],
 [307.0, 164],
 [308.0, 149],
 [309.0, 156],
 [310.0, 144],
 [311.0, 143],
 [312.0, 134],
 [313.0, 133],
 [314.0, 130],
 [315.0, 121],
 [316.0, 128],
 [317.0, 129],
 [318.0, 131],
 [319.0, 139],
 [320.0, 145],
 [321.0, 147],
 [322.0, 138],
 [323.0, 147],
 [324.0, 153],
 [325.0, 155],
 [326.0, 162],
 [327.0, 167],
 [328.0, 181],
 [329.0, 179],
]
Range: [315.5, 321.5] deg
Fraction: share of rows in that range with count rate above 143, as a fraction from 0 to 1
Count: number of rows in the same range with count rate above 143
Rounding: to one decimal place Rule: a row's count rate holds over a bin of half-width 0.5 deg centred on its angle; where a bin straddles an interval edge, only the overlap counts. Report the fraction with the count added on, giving 2.3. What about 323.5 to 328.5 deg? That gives 6.0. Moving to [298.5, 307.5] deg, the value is 6.7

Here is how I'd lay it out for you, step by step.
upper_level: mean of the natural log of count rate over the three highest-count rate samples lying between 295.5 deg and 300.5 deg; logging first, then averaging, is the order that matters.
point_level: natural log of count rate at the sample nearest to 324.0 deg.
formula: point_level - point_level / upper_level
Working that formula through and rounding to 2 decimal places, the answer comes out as 3.99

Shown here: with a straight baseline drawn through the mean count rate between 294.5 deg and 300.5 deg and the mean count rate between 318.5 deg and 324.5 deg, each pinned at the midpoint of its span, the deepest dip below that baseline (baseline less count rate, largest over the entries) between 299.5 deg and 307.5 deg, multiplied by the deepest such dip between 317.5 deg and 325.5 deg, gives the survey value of -66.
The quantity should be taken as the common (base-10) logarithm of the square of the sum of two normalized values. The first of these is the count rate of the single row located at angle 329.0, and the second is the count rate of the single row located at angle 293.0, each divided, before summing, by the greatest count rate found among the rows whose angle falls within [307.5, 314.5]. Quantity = 0.704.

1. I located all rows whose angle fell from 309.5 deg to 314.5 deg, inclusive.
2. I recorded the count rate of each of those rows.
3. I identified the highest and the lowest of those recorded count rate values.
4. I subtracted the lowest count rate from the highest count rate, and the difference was 14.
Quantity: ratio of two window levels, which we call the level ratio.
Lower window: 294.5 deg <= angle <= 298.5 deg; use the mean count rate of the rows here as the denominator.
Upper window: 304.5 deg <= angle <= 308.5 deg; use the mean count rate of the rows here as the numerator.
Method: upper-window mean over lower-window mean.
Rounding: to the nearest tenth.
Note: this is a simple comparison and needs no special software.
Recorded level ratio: 1.3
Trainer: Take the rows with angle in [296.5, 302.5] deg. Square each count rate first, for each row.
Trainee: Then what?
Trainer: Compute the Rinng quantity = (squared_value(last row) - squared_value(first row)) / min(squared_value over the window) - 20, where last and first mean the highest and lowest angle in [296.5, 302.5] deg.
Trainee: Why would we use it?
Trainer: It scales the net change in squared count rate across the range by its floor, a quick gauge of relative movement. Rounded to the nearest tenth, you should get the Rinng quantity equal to -19.1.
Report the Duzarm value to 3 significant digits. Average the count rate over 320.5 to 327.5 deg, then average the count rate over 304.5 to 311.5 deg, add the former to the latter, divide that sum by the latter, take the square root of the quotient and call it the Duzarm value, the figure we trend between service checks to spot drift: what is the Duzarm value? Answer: 1.41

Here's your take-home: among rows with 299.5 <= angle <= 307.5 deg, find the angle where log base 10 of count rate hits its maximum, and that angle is 304.0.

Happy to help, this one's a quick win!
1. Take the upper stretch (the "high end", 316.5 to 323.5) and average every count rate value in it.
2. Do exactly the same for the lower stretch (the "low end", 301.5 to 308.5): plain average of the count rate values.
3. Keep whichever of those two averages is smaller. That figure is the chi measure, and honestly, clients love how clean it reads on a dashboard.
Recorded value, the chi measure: 139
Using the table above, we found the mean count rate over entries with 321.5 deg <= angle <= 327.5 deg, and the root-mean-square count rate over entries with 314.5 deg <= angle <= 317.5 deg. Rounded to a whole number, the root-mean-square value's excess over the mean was -28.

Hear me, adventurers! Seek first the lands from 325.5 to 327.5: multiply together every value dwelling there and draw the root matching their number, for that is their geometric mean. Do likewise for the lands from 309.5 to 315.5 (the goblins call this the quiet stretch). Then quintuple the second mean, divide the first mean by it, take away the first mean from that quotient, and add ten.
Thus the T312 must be -154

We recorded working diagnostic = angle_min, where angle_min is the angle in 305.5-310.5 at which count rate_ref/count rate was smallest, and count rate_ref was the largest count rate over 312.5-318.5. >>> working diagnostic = 307.0 deg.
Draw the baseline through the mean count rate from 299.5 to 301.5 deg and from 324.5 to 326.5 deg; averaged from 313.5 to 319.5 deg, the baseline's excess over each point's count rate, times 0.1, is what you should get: 2.1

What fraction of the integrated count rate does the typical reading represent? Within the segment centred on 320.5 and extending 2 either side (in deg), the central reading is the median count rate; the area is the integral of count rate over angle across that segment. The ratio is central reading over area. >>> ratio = 0.250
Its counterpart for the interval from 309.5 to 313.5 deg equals 0.250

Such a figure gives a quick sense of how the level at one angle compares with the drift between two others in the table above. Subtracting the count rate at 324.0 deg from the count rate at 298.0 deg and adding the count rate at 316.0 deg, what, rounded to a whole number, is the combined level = 86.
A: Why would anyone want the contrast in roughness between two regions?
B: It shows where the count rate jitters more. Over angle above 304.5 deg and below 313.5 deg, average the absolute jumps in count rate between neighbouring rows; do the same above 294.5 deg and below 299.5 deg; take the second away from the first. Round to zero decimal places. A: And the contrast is -6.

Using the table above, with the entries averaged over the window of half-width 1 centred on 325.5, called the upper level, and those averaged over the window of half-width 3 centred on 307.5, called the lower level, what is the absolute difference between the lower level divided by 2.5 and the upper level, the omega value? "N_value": 97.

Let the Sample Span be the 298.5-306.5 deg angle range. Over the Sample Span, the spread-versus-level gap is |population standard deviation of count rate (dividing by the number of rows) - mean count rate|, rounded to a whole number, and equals 134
